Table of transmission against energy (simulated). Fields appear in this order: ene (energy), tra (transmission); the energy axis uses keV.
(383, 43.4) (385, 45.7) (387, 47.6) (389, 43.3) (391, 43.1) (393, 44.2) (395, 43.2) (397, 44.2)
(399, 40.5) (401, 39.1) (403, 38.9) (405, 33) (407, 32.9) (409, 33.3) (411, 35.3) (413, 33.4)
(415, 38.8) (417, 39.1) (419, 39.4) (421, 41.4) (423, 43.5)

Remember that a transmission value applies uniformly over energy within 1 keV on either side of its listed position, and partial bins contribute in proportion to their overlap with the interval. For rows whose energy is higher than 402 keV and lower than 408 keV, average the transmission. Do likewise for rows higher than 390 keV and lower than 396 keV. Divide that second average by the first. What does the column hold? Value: 1.25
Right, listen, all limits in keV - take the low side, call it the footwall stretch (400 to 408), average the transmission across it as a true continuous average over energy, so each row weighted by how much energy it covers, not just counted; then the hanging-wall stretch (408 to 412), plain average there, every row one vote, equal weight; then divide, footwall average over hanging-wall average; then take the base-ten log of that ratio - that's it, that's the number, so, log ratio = 0.02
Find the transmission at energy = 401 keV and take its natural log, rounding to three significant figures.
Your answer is 3.67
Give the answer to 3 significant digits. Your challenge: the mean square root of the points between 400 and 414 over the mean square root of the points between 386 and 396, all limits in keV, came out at 0.890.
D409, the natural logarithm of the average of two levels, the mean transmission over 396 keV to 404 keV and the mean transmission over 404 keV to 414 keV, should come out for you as 3.61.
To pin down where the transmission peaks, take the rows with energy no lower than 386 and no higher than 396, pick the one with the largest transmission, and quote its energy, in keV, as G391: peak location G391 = 387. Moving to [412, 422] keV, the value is 421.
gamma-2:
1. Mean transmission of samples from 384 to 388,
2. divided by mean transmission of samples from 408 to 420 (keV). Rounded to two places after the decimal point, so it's 1.28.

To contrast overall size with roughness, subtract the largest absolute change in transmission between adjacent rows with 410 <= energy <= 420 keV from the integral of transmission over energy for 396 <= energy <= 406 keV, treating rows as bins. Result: 386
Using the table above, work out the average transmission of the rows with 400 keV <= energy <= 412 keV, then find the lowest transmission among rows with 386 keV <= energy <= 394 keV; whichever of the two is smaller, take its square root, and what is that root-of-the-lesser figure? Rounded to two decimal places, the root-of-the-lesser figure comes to 5.95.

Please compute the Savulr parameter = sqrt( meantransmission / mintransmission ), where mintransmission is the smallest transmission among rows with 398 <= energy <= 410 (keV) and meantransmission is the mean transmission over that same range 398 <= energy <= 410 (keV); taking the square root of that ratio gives 1.05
